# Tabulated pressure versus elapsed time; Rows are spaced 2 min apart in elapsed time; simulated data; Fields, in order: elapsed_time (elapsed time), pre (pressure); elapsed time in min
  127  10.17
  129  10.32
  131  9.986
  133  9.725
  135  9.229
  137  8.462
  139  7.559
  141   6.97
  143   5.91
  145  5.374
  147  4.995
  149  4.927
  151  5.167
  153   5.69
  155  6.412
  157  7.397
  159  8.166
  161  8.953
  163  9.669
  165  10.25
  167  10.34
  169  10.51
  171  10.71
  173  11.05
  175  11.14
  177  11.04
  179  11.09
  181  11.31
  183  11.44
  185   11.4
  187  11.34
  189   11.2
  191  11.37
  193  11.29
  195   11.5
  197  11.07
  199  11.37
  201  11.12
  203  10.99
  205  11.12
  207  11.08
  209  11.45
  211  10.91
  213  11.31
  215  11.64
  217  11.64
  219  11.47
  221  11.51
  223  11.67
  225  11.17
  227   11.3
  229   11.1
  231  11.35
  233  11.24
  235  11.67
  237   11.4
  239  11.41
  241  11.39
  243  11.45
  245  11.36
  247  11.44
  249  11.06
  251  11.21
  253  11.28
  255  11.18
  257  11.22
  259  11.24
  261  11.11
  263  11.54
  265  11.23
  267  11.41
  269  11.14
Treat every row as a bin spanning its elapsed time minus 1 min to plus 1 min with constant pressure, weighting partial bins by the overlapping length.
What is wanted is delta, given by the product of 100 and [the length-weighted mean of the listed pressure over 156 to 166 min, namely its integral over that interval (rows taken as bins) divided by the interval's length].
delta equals 889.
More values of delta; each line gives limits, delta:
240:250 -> 1134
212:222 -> 1151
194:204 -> 1121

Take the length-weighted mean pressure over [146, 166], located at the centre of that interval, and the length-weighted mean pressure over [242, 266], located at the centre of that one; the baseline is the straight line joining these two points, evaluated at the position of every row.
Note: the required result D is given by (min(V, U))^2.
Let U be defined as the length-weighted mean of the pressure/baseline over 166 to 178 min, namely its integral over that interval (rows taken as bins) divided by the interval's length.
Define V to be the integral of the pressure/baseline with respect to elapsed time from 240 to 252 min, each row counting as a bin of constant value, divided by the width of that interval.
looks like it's 1.07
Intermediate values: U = 1.38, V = 1.03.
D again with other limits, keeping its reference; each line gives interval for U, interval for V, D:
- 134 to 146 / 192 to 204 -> 1.26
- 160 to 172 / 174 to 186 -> 1.76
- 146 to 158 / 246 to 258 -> 0.68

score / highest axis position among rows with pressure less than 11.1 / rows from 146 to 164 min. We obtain 163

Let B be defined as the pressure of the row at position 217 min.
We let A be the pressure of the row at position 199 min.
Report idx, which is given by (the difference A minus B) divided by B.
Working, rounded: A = 11.37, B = 11.64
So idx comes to -0.02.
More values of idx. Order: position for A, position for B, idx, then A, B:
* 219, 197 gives 0.04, 11.47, 11.07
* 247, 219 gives 0.00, 11.44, 11.47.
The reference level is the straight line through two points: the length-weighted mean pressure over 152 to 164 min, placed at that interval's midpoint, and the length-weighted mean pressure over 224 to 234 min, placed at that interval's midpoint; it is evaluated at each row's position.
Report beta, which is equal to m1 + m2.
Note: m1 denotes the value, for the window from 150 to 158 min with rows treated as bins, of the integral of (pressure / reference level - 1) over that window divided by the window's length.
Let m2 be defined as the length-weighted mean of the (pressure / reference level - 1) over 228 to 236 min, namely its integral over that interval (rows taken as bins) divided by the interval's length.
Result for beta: -0.18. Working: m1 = -0.18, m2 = 0.00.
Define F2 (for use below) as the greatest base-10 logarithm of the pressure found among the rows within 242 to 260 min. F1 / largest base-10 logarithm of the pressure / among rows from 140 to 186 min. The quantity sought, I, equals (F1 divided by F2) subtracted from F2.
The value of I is 0.06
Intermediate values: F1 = 1.058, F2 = 1.06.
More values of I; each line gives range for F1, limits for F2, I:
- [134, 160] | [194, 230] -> 0.16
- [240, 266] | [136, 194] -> 0.05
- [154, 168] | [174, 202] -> 0.10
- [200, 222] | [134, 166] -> -0.04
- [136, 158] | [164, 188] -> 0.18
